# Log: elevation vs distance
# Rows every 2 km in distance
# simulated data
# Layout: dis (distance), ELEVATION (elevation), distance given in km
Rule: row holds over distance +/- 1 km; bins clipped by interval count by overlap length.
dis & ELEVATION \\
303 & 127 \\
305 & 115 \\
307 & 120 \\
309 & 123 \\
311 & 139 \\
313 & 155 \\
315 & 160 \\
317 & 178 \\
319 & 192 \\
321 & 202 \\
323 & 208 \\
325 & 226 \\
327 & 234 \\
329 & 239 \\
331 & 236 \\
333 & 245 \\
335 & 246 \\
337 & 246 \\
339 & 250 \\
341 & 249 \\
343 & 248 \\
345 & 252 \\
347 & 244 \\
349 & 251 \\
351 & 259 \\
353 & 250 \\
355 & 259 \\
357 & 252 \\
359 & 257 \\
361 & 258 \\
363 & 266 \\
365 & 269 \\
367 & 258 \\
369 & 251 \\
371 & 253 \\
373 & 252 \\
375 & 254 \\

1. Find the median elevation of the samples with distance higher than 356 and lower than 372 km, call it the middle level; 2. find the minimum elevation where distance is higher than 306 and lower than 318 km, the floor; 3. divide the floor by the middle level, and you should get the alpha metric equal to 0.47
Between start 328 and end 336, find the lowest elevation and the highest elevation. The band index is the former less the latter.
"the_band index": -10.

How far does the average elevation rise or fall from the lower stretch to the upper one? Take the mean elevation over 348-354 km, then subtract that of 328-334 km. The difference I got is 13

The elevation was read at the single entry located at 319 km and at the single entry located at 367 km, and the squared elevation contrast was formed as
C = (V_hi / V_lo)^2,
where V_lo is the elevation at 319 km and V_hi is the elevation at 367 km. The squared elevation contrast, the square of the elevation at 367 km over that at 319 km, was 1.8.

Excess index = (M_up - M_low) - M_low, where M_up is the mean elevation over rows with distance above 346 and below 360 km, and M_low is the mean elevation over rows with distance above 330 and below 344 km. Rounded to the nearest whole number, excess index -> -238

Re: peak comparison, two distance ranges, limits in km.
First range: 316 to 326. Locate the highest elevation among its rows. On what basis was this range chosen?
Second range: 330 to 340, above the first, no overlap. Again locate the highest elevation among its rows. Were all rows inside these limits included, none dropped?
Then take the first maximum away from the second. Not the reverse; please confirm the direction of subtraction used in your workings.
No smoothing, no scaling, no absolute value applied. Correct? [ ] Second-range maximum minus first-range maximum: 24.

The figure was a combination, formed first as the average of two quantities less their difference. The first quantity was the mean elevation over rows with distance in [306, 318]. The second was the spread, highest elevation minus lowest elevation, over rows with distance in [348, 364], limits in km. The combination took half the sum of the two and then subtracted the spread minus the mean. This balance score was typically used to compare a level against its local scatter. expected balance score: 211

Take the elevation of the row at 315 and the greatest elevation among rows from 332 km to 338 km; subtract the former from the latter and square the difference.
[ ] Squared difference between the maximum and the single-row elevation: 7396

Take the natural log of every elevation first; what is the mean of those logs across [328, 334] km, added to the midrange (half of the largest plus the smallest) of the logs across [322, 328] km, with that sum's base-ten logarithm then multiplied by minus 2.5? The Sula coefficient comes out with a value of -2.59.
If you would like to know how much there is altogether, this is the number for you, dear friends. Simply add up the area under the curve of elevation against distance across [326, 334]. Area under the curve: 1908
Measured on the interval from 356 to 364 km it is 2066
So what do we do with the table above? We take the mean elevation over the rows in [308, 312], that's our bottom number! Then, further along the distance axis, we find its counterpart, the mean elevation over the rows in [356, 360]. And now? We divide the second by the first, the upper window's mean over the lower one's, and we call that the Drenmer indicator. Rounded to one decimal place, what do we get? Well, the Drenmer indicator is 1.9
